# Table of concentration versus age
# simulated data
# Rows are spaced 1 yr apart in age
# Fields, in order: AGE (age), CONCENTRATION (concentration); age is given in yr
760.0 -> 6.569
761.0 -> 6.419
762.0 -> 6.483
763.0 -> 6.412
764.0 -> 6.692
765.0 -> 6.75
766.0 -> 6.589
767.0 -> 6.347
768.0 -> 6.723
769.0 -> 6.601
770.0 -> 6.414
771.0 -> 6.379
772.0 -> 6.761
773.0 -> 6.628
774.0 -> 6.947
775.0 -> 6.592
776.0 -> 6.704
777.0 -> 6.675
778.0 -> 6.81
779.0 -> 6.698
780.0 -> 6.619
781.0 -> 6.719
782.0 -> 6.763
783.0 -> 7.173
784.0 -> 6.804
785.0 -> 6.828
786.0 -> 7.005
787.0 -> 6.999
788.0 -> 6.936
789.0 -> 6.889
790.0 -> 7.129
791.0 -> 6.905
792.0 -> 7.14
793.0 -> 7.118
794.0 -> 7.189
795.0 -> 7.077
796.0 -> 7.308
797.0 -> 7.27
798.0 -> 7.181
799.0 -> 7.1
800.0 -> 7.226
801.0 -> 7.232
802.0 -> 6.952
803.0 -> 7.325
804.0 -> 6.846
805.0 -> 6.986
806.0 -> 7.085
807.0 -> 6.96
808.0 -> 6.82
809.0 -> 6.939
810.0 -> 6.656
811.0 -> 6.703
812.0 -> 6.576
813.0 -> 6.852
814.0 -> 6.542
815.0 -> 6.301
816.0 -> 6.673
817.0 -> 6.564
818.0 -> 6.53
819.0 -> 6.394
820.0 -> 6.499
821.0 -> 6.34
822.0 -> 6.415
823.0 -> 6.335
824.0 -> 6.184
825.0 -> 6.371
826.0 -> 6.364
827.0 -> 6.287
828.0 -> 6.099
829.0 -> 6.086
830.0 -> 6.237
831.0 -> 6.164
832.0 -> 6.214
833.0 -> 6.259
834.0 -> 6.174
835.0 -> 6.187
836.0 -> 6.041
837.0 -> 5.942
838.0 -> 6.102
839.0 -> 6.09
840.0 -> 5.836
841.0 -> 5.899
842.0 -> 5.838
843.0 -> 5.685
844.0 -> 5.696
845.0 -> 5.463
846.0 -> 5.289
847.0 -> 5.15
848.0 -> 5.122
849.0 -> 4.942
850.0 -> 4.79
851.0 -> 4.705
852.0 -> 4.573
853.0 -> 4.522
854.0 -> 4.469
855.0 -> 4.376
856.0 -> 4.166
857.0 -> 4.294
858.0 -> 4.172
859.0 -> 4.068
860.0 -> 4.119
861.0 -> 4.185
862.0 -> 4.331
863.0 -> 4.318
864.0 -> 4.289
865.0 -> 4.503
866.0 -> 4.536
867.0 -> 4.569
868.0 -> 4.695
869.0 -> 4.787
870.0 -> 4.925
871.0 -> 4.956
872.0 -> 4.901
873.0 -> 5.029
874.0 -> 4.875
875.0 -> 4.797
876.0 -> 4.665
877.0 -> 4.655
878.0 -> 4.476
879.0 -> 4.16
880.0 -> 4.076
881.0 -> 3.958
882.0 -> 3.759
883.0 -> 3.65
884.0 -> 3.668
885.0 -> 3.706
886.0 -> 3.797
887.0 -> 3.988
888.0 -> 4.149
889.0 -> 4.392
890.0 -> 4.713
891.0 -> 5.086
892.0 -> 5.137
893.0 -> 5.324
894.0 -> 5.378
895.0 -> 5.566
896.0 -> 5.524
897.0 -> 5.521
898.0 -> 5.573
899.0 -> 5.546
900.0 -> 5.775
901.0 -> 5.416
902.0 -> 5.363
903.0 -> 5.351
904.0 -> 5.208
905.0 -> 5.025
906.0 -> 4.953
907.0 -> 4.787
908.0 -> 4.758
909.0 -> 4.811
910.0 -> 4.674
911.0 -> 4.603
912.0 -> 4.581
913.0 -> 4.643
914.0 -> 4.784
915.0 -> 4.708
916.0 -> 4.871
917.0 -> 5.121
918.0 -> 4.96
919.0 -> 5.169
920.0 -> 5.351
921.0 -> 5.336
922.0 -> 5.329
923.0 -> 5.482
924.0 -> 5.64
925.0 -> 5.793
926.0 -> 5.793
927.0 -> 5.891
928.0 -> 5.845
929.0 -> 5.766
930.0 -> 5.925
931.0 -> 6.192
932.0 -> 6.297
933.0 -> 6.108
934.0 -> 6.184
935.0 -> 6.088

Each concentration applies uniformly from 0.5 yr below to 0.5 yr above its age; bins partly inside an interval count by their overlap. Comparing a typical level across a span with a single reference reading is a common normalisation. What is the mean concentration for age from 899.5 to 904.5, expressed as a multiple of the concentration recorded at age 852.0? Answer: 1.19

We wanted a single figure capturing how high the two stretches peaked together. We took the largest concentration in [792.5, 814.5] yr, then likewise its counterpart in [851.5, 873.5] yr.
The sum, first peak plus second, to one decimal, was 12.4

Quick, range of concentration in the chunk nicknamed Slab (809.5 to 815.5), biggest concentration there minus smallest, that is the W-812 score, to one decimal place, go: 0.6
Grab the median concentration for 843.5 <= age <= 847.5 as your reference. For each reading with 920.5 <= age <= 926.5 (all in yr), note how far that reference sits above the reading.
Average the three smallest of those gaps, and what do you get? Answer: -0.4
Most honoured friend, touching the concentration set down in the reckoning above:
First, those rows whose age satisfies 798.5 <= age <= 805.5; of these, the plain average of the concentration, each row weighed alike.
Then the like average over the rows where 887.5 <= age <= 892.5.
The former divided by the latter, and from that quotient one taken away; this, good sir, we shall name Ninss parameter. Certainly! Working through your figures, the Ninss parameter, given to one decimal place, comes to 0.5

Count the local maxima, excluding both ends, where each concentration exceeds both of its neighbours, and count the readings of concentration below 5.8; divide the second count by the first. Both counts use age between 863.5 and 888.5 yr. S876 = 12.5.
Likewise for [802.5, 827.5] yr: 0.0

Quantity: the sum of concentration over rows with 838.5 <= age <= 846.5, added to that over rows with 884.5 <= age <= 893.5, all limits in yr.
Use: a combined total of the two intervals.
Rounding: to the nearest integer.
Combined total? 86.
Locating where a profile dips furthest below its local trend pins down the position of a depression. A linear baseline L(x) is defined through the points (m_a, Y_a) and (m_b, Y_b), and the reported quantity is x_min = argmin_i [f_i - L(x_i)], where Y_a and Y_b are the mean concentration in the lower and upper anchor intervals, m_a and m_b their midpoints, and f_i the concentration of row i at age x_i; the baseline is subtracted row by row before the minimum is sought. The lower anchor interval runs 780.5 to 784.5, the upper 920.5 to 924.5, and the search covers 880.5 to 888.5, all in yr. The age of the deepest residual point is 883.0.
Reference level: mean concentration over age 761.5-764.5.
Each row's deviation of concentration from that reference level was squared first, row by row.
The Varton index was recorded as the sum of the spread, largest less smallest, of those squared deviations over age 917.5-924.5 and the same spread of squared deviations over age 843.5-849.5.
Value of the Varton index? 3.5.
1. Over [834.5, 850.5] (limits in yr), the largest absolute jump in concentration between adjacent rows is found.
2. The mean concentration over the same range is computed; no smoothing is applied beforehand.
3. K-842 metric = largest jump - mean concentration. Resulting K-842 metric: -5.4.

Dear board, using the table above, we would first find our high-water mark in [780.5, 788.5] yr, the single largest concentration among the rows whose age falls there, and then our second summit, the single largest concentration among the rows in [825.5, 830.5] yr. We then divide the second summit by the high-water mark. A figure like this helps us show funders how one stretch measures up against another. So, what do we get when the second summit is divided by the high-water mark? 0.89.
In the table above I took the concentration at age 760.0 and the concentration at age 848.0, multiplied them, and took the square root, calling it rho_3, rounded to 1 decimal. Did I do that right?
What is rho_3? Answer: 5.8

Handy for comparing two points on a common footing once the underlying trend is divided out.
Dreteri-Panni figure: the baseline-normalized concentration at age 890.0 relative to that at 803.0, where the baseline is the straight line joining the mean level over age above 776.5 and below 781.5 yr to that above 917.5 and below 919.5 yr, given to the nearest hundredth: 0.77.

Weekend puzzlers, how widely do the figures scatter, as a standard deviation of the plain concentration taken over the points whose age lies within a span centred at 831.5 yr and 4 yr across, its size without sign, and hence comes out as 0.04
